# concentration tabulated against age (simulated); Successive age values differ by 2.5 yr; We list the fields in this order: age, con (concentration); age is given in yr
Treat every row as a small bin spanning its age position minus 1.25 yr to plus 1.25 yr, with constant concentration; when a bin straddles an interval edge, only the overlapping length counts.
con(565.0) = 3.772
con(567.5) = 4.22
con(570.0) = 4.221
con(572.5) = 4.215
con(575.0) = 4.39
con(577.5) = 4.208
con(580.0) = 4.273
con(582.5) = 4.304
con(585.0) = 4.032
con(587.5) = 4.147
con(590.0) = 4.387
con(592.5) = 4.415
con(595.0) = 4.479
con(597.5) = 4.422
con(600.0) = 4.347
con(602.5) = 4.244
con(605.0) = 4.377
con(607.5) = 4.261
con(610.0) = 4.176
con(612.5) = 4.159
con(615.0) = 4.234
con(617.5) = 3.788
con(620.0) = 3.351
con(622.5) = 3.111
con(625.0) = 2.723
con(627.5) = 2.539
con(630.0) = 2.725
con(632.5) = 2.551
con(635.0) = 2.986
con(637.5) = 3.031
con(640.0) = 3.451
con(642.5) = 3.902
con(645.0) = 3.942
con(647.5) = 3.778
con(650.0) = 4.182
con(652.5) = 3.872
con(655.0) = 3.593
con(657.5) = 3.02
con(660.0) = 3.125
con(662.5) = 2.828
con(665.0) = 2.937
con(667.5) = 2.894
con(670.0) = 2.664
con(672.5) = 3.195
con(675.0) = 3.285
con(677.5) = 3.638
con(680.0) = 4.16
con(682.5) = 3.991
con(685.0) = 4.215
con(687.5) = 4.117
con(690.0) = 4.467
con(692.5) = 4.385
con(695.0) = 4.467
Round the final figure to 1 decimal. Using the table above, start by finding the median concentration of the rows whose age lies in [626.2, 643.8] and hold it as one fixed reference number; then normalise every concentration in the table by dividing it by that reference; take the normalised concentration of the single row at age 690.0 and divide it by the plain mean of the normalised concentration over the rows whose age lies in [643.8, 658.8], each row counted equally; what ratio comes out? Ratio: 1.2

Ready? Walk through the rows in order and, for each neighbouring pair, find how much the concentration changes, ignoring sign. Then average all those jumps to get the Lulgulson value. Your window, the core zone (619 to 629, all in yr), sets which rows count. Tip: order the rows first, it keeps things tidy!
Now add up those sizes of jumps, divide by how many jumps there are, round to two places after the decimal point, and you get 0.27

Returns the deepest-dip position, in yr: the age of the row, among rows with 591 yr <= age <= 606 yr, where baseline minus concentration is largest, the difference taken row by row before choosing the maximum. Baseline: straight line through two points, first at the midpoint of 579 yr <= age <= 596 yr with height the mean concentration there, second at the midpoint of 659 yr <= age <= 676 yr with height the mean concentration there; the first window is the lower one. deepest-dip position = 602.5 yr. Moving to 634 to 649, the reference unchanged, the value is 635.0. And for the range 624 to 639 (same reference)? 627.5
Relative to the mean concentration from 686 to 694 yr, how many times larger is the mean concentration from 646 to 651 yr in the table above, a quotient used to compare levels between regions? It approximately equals 0.92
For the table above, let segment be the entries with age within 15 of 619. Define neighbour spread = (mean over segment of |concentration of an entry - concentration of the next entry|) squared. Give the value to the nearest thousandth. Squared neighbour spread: 0.046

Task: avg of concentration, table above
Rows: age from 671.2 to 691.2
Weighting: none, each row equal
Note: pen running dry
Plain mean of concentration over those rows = 3.9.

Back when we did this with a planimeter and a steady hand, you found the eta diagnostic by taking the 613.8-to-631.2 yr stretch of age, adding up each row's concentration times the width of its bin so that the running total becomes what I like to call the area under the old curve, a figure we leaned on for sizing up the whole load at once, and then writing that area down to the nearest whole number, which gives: 56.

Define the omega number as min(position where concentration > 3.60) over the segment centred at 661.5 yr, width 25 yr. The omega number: 650.0 yr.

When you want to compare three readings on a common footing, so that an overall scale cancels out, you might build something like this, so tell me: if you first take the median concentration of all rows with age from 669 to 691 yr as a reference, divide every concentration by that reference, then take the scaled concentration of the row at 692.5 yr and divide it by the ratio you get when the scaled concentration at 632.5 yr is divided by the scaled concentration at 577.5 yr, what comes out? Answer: 1.8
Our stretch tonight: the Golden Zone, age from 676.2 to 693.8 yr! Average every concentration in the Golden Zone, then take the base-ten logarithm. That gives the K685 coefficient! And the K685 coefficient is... 0.617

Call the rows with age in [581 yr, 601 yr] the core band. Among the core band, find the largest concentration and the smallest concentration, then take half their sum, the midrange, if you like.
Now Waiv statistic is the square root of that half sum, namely 2.06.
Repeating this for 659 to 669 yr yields 1.73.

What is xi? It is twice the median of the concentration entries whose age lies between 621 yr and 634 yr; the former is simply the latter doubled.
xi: 5.4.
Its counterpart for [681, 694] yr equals 8.4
